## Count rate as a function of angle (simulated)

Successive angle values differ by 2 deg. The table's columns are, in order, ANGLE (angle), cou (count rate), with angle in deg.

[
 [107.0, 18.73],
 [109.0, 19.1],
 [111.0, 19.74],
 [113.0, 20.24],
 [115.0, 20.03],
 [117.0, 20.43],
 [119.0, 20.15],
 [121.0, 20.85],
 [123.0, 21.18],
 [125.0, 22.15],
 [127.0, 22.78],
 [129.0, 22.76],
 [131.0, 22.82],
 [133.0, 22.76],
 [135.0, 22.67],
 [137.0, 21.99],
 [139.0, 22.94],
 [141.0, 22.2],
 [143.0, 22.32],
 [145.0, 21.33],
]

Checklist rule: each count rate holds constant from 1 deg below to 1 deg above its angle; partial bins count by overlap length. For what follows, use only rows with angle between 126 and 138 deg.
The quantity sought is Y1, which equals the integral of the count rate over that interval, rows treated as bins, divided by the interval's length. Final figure 22.6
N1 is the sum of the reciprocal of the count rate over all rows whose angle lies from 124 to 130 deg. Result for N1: 0.133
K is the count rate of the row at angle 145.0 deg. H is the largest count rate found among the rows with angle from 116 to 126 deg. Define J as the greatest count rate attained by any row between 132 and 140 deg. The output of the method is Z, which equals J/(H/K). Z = 22.1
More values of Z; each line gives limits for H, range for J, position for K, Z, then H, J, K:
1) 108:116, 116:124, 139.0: 24.0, 20.24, 21.18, 22.94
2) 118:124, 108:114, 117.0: 19.5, 21.18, 20.24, 20.43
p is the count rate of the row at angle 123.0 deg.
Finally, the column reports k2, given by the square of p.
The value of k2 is 449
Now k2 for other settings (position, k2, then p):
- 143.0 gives 498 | 22.32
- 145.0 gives 455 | 21.33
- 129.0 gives 518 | 22.76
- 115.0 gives 401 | 20.03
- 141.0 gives 493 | 22.2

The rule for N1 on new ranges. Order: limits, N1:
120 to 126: 0.140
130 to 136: 0.132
